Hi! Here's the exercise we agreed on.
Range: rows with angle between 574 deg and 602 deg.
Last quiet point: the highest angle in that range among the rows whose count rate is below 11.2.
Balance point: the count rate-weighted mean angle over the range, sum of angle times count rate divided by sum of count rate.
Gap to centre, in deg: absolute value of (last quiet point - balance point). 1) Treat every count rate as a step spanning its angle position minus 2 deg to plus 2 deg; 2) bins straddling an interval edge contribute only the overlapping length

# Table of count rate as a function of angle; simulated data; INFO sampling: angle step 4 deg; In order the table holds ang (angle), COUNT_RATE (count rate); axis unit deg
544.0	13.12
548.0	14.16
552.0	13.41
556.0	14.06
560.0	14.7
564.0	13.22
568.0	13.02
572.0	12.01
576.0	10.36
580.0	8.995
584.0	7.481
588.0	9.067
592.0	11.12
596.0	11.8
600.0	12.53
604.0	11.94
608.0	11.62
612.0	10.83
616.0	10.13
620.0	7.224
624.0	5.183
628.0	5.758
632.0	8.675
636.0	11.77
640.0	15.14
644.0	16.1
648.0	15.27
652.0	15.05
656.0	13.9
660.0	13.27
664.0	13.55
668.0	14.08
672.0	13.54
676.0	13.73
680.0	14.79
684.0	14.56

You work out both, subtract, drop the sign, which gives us 3.1 deg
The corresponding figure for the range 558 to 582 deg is 11.1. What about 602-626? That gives 11.7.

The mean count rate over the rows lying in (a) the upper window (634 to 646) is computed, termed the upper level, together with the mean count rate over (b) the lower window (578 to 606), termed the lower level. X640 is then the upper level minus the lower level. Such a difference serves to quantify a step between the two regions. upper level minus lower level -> 3.9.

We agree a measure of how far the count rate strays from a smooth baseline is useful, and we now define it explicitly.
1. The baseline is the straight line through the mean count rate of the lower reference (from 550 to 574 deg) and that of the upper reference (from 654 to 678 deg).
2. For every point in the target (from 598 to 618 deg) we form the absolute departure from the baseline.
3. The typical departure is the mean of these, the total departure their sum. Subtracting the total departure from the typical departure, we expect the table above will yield -8.5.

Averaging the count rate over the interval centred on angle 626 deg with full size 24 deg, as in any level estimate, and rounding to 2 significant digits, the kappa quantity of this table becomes 8.1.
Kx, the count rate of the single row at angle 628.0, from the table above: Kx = 5.758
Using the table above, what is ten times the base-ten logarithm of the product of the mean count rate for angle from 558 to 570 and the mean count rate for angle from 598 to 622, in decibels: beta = 21.6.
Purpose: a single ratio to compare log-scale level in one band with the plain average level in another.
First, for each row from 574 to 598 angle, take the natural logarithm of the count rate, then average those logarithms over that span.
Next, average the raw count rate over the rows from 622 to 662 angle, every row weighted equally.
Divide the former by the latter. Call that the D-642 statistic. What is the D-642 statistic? 0.19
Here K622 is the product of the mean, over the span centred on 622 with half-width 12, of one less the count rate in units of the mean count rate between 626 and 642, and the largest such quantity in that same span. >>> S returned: 0.11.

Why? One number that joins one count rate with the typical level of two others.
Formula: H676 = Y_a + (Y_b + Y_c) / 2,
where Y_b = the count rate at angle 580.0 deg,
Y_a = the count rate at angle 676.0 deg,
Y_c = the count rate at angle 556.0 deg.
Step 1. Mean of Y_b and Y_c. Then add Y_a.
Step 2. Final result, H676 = 25.3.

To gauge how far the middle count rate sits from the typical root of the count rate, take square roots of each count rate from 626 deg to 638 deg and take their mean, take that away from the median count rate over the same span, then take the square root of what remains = 2.40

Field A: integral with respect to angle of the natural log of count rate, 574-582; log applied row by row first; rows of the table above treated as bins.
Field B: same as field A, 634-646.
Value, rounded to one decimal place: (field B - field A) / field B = 0.4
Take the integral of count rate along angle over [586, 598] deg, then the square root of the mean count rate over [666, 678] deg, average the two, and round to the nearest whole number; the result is 66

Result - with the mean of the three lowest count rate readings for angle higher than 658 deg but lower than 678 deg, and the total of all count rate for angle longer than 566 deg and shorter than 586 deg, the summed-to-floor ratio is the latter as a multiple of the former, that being 3.9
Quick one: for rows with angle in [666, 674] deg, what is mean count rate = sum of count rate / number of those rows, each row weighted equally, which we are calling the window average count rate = 13.8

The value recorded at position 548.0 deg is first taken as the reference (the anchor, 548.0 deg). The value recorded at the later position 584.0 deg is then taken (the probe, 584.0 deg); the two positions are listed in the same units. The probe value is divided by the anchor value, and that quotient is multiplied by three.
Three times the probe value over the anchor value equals 1.6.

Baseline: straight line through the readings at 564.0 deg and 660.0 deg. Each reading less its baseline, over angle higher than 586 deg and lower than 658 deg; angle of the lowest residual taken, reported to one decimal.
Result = 624.0 deg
